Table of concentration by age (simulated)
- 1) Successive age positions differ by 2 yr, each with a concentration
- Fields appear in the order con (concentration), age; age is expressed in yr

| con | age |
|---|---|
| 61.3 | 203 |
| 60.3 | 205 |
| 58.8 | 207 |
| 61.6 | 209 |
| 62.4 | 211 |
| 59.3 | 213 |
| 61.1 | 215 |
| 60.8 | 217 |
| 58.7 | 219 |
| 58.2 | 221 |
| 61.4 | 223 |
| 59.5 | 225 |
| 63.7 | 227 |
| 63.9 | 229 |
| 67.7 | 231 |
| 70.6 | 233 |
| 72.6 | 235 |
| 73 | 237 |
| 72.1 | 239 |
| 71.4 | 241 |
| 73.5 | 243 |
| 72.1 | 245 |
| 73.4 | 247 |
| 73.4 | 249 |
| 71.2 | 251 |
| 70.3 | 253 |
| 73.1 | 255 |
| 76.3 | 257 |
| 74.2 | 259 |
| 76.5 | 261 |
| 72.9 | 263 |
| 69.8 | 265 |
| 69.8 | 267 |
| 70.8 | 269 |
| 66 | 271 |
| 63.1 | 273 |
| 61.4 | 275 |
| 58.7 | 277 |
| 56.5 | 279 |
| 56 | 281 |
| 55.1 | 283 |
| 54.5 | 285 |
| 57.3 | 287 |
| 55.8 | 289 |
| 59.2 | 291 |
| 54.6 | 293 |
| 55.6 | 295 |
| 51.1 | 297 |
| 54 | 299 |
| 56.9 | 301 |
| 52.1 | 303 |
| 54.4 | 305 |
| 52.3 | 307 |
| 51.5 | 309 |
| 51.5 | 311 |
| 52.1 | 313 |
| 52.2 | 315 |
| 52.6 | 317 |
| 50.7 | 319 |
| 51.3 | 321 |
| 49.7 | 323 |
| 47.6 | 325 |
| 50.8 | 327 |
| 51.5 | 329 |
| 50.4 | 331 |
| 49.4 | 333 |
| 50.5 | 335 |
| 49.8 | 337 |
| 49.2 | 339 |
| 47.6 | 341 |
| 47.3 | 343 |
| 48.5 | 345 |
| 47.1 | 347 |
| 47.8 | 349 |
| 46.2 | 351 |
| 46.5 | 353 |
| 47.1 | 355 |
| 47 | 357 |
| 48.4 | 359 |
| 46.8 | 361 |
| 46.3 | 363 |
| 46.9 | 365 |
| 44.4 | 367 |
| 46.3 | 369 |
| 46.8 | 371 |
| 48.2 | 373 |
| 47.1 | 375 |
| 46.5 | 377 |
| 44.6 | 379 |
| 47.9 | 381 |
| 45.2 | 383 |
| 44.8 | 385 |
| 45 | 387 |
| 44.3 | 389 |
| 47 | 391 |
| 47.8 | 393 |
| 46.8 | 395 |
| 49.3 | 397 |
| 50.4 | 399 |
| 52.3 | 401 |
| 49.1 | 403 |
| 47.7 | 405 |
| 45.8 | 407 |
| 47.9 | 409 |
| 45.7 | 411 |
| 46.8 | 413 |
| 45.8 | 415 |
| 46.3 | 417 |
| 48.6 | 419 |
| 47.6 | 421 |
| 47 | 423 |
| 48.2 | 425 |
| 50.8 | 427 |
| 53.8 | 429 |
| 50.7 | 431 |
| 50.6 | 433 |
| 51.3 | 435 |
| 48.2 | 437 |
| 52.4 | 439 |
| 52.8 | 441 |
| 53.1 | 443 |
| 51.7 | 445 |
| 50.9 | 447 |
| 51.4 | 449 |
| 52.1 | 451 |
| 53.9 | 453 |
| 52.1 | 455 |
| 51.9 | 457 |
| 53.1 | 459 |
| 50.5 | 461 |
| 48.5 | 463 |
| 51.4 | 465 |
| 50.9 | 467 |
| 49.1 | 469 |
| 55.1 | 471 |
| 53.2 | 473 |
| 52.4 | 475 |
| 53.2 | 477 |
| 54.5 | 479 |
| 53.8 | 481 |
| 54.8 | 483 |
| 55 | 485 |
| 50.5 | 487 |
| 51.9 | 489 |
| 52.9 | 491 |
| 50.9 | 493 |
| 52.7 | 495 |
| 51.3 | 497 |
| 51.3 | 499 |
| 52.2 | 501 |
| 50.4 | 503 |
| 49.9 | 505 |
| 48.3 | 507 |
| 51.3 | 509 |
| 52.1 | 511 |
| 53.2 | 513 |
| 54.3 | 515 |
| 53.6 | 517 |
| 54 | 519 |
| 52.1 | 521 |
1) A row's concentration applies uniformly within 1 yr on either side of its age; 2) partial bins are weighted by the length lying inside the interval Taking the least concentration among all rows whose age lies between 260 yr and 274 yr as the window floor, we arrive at 63.1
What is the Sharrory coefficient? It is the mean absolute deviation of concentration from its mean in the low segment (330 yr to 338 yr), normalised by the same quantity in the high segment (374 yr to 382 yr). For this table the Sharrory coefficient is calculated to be 0.4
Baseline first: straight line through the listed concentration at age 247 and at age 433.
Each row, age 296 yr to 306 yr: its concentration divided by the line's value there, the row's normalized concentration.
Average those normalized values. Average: 0.80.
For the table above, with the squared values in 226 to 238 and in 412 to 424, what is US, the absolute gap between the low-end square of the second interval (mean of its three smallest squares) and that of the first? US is 2098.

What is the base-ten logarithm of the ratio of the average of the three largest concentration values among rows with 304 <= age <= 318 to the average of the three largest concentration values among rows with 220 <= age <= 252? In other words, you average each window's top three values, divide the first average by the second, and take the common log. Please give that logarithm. -0.14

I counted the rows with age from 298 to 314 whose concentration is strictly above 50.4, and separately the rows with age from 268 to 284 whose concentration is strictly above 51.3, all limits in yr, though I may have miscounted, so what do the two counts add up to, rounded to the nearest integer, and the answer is 16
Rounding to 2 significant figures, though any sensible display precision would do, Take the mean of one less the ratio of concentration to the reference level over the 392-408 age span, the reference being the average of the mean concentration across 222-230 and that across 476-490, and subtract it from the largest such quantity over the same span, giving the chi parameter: 0.049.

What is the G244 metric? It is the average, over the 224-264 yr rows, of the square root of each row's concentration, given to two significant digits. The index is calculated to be 8.4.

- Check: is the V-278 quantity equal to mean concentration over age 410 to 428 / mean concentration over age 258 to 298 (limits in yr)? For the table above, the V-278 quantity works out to 0.77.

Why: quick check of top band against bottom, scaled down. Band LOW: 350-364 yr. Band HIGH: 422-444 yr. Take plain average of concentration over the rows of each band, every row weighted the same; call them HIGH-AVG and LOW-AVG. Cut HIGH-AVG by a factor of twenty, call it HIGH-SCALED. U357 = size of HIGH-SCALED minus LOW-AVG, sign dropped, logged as 44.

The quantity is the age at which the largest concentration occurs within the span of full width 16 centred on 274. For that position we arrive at 269 yr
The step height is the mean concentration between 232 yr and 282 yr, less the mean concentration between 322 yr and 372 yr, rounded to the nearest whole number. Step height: 22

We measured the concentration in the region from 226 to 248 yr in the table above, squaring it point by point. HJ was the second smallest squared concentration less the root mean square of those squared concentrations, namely -902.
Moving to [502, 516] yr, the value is -158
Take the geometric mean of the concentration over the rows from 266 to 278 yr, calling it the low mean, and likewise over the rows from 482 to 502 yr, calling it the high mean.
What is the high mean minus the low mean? -12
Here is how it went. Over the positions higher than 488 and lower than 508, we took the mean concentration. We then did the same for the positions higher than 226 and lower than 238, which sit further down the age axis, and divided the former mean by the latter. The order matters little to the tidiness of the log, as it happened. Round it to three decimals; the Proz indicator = 0.746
